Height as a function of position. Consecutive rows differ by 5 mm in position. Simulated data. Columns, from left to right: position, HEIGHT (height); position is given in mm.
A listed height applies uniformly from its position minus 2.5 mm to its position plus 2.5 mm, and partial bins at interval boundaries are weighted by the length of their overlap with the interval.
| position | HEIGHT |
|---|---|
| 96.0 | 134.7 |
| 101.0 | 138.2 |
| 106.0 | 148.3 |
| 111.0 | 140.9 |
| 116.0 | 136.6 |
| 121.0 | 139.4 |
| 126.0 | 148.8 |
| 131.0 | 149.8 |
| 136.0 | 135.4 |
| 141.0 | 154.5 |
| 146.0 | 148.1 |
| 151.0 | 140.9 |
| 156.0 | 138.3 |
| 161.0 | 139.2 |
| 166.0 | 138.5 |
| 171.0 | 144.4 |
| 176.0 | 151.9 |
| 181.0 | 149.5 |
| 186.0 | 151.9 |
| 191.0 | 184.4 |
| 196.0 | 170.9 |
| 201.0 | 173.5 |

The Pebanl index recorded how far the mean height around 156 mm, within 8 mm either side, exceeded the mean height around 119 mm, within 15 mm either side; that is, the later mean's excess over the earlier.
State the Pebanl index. -4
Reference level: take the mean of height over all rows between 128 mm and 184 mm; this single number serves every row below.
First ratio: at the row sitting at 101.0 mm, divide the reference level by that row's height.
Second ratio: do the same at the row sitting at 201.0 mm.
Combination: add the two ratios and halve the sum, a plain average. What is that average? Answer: 0.94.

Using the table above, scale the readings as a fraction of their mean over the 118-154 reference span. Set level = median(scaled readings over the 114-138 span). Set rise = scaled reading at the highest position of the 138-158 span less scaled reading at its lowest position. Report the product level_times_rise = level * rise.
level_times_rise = -0.11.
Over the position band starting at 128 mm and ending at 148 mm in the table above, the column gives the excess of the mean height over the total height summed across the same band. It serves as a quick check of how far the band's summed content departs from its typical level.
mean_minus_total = -441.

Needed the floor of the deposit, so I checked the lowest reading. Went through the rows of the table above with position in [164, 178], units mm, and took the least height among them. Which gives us 138.5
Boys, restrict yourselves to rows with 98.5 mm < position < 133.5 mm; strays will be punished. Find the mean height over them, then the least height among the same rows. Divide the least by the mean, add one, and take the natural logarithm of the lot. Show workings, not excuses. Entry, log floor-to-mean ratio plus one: 0.670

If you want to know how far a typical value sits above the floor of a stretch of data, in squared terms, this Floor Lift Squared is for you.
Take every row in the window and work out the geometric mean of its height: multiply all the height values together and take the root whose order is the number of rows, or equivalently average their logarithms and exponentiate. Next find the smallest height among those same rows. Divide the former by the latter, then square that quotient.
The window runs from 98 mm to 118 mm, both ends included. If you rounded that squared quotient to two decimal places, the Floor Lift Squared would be 1.06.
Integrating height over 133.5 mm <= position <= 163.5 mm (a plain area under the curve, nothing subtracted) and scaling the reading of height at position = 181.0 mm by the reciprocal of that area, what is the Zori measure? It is 0.0349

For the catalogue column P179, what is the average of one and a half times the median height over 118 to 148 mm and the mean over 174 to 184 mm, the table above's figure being 187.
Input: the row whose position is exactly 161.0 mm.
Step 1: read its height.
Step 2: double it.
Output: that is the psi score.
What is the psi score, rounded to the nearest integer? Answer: 278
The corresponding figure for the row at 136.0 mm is 271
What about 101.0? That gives 276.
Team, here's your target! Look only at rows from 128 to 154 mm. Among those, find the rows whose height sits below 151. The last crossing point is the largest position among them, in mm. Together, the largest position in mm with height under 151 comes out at 151.0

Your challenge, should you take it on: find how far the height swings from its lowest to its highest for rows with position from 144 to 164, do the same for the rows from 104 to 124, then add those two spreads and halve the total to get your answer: 11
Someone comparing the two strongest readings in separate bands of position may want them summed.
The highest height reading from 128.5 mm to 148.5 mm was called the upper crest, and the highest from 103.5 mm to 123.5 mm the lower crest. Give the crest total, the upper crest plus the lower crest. 303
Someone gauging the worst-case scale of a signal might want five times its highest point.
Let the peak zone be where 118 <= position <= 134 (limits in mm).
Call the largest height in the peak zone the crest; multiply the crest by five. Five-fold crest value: 749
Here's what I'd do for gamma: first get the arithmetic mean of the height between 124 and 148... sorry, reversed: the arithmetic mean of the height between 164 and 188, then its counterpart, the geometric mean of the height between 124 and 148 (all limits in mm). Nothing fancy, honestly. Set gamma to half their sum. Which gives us 147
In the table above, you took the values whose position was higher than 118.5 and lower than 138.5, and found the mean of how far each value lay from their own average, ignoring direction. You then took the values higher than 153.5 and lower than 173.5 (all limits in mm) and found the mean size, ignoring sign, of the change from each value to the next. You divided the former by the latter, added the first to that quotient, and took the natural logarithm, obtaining 2.1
